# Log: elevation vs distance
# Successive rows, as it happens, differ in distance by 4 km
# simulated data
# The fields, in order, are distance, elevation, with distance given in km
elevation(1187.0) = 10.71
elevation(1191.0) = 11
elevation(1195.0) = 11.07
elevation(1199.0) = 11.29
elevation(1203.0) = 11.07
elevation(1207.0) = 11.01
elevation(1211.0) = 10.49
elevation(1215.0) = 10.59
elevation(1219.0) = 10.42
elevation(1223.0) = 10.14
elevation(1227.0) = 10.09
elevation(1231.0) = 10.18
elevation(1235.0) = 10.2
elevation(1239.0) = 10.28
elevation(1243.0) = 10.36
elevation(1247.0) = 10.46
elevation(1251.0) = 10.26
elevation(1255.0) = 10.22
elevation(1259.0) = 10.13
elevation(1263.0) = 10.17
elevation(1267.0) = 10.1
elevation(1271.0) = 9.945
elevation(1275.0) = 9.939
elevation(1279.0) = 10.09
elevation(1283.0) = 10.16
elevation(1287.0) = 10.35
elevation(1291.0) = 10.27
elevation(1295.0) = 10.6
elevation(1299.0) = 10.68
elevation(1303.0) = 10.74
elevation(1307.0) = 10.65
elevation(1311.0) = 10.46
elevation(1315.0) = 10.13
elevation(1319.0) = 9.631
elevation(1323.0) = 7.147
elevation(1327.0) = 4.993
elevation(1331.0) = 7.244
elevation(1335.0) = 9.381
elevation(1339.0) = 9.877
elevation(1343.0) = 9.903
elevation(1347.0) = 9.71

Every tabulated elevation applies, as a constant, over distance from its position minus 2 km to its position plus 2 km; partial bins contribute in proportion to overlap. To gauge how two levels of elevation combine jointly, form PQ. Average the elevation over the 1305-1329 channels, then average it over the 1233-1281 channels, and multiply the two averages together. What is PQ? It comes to 90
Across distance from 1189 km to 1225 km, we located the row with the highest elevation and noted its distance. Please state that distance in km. 1199.0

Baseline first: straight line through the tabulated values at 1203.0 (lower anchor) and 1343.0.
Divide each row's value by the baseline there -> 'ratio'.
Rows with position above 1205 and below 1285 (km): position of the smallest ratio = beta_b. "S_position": 1227.0 km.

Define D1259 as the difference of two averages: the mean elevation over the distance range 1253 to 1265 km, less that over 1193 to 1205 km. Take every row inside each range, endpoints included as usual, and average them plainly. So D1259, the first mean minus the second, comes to -1.0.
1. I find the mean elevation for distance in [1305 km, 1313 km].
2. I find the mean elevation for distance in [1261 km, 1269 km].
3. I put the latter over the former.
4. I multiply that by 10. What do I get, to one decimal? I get 9.6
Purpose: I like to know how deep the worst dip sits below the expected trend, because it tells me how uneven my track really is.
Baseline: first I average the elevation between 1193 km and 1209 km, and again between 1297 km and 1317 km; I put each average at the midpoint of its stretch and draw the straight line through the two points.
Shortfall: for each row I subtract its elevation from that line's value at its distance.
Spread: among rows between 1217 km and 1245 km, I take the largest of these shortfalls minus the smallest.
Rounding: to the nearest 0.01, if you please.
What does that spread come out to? 0.36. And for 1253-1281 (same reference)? 0.19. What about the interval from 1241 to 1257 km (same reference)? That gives 0.20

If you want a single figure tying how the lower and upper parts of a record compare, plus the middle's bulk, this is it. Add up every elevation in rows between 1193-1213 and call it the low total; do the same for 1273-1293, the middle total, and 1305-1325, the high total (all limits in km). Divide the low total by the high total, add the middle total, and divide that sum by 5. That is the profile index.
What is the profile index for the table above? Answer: 10.4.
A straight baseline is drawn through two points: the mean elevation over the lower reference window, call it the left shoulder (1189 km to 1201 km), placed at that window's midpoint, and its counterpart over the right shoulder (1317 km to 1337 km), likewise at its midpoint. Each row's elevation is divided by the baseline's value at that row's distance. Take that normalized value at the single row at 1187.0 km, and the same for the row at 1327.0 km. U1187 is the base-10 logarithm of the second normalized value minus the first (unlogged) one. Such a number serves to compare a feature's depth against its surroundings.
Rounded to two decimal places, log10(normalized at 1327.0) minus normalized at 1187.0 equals -1.13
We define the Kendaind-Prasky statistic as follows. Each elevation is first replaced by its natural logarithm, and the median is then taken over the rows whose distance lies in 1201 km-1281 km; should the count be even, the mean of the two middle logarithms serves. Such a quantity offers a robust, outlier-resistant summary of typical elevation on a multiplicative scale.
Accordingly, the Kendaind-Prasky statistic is 2.32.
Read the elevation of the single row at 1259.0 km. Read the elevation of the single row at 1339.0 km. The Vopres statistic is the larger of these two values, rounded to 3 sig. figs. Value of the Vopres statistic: 10.1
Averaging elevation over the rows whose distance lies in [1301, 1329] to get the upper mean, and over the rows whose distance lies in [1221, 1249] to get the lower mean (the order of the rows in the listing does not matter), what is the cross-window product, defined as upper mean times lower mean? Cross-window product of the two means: 93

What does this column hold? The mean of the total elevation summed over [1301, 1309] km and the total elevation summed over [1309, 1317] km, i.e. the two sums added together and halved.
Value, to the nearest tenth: 21.0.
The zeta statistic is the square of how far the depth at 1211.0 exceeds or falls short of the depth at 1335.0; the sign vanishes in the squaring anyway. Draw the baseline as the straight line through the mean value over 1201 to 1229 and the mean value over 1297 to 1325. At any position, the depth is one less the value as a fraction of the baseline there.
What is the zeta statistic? 0.0010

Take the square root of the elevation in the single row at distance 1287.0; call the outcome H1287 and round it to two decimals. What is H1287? 3.22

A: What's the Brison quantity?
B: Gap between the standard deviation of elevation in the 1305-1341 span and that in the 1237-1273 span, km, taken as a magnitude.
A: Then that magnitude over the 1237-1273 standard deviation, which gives 11.8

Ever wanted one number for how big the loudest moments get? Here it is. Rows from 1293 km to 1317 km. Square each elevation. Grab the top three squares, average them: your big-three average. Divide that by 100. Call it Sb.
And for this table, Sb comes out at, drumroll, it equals 1.14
